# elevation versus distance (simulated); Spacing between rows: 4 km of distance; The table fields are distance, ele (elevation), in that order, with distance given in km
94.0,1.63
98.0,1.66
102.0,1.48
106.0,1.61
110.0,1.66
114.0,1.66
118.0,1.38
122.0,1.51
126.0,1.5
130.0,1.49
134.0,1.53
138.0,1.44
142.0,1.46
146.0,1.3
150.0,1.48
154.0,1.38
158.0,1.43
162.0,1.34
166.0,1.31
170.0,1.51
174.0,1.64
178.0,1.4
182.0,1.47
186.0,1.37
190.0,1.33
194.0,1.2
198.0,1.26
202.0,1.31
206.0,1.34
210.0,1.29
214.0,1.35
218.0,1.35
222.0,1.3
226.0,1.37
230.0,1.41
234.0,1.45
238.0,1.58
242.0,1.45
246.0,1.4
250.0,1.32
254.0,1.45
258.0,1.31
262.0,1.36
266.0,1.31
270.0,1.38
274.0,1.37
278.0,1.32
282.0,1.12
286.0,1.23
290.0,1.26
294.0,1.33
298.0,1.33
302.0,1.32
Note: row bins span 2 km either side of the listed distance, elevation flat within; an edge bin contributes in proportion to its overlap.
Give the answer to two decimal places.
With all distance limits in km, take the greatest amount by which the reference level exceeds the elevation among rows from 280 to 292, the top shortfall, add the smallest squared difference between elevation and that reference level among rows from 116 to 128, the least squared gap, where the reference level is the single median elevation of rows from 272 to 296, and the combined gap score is 0.18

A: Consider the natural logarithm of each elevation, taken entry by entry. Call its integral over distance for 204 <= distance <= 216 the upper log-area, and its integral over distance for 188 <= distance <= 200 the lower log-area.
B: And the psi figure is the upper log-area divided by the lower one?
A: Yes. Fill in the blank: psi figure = 1.21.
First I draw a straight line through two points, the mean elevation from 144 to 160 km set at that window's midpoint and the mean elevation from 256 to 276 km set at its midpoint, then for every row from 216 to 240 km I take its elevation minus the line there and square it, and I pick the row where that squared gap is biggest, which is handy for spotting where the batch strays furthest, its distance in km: 238.0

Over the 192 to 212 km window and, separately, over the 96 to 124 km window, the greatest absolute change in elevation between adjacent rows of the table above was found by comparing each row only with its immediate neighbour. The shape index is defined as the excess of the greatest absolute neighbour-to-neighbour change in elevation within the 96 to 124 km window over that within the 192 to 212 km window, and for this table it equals 0.22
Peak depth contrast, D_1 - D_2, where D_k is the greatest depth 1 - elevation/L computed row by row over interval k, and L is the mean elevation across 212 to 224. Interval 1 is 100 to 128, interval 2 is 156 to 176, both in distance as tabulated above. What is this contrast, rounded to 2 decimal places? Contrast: -0.05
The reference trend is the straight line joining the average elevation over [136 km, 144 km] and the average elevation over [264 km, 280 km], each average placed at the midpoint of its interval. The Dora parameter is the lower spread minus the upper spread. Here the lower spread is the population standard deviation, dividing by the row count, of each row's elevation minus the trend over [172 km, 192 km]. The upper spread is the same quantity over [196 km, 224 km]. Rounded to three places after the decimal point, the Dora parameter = 0.070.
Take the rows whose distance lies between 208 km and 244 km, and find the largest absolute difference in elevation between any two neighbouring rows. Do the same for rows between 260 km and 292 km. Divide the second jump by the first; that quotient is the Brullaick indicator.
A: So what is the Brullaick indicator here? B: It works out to 1.5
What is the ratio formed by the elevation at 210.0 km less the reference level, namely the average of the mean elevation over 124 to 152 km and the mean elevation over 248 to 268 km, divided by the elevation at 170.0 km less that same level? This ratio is -1.1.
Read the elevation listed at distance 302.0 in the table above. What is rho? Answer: 1.32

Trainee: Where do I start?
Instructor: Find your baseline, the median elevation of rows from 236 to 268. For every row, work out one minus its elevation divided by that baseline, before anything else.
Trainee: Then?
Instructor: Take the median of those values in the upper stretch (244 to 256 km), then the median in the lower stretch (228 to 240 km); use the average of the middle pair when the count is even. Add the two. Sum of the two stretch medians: -0.065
